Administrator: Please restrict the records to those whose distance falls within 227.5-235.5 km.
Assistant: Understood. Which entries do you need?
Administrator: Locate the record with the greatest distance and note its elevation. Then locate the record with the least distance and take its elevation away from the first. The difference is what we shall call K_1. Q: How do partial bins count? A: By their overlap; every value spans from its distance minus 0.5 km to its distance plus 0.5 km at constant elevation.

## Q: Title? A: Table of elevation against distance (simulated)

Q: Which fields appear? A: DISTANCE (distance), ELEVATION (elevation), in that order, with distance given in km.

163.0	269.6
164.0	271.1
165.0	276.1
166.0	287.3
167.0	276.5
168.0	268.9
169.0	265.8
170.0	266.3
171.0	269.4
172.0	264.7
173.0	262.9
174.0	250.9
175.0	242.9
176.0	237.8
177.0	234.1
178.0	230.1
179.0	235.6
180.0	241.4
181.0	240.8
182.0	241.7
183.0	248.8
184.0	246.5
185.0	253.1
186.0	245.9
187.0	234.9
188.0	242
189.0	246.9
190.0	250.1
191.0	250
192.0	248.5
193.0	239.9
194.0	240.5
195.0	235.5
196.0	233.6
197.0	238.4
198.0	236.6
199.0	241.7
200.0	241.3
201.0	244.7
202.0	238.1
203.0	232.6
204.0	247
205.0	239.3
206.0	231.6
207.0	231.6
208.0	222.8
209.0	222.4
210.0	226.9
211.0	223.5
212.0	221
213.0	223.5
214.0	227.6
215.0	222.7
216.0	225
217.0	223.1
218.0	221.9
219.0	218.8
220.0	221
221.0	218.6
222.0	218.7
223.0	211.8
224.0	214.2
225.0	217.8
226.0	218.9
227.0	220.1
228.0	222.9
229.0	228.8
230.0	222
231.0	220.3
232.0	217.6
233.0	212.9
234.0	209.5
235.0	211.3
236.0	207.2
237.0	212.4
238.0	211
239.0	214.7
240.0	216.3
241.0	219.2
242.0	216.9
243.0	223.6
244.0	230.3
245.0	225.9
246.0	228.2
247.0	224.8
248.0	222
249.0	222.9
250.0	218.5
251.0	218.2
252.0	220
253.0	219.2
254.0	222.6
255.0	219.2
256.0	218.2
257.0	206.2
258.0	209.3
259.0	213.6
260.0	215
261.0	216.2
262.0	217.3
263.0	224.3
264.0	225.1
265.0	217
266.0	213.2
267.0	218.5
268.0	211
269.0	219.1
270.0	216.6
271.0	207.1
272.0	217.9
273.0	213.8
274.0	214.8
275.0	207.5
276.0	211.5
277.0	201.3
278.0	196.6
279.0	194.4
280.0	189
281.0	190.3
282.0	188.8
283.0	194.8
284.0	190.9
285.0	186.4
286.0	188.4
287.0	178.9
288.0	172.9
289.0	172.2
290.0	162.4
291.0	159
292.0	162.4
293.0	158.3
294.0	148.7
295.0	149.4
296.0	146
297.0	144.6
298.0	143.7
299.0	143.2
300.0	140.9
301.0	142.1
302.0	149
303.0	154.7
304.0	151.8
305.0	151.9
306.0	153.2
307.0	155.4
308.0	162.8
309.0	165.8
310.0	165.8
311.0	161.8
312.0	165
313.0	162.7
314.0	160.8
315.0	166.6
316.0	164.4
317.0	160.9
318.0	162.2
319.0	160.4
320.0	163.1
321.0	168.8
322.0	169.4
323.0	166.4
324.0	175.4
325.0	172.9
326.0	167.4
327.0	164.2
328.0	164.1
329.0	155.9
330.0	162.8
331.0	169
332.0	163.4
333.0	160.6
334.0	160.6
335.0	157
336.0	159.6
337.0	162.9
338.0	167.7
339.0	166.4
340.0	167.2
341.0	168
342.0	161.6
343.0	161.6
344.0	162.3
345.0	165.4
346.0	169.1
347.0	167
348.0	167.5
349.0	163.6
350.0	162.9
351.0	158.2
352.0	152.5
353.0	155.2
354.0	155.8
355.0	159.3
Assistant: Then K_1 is -12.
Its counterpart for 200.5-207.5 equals -13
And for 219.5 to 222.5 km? -2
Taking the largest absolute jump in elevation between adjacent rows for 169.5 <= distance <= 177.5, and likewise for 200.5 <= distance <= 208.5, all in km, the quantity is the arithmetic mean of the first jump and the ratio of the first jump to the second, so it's 6.4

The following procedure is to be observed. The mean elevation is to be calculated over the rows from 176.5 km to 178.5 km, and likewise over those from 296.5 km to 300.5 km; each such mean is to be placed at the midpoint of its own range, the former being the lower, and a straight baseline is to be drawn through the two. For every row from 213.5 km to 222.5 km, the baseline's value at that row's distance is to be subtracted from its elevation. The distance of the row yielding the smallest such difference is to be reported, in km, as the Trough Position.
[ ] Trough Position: 219.0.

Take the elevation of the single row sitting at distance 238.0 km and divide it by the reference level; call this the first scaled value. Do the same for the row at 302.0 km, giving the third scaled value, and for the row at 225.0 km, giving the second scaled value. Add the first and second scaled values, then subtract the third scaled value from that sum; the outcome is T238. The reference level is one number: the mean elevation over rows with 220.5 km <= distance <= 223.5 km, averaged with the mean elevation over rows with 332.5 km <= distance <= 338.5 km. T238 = 1.48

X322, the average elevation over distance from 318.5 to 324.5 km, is 167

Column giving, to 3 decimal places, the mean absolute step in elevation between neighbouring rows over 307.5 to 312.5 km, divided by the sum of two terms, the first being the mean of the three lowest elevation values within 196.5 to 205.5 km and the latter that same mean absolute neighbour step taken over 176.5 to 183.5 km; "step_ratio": 0.011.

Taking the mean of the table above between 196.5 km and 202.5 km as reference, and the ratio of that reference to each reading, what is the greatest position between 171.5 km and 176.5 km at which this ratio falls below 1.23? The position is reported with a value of 176.0 km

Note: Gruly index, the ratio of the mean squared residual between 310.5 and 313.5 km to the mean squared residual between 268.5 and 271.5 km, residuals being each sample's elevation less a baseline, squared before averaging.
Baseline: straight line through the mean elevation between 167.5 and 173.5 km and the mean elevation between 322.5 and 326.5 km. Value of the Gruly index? 1.9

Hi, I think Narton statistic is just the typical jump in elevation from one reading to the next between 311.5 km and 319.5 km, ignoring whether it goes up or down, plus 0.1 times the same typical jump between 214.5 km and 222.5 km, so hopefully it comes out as 2.9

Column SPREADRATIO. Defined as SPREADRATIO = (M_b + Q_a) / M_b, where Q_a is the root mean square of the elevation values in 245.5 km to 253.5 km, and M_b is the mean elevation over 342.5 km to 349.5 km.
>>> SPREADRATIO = 2.34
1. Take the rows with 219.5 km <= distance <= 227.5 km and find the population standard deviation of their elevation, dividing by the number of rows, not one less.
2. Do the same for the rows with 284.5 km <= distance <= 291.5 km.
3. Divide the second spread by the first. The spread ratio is 3.57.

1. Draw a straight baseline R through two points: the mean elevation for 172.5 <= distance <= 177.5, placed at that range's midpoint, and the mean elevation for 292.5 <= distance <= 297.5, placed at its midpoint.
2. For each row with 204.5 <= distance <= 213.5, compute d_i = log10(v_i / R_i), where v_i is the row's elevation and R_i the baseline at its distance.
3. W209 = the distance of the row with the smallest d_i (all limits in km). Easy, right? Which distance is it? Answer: 208.0 km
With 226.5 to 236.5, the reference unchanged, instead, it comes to 236.0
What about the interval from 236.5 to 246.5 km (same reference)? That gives 238.0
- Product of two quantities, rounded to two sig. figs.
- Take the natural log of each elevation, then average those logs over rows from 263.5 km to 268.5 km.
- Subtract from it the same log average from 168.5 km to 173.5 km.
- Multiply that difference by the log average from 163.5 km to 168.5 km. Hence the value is -1.1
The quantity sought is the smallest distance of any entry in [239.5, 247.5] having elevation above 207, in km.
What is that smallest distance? 240.0 km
